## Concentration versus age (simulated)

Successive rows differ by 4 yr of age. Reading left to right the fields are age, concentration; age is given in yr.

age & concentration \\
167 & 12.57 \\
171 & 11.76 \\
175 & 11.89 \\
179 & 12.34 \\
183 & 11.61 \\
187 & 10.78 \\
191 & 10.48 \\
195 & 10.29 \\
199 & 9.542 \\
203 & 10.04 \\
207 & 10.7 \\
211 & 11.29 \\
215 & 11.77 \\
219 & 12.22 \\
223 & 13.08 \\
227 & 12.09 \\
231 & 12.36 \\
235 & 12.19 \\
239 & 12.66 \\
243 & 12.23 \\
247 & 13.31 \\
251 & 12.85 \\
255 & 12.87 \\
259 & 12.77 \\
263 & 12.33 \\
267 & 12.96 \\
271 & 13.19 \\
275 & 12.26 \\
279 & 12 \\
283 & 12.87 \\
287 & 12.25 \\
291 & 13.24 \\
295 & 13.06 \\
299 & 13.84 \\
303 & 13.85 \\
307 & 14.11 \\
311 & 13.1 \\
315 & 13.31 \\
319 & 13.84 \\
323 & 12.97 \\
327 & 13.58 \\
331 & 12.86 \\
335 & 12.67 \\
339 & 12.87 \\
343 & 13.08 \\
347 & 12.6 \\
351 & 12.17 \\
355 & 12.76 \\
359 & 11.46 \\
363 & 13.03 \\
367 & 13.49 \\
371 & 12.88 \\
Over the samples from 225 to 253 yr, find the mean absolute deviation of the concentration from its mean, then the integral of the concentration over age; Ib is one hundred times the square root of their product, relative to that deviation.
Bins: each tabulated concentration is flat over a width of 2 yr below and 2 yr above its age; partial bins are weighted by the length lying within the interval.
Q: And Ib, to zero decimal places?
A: 3148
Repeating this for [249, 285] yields 3772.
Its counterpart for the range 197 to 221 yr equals 1774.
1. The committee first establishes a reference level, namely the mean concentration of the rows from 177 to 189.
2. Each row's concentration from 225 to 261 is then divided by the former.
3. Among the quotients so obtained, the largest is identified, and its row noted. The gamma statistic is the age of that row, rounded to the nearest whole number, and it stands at 247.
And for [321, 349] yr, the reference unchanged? 327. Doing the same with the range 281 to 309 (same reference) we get 307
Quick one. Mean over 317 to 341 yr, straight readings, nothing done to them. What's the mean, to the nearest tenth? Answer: 13.1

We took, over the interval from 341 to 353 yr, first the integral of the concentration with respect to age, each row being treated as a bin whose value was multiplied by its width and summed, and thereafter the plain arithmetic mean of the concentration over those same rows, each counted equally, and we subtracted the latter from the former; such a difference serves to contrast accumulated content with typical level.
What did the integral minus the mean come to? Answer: 139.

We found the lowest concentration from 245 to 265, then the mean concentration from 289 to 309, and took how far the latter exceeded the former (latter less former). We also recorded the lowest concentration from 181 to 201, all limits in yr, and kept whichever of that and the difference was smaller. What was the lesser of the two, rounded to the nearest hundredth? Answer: 1.29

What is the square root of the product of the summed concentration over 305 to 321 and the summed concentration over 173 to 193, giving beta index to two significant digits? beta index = 56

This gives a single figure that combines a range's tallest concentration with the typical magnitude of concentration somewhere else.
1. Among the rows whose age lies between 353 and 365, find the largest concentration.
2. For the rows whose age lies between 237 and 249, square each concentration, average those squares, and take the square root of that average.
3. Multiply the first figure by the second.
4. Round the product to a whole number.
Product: 166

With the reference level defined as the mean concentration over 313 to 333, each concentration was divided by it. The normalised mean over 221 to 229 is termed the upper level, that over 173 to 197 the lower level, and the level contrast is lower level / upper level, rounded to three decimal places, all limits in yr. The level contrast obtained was 0.892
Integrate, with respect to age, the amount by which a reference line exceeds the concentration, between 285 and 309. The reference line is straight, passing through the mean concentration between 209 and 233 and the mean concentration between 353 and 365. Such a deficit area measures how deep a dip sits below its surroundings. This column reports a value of -26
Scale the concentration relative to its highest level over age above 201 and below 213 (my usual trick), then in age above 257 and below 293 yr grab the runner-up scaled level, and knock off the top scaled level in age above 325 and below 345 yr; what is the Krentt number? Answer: -0.035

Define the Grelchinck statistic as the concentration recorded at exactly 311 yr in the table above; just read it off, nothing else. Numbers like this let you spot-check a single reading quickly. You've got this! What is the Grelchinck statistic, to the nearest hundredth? 13.10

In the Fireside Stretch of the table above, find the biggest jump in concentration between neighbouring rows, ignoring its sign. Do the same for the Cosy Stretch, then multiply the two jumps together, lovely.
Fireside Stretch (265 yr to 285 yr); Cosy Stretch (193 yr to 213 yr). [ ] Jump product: 0.7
